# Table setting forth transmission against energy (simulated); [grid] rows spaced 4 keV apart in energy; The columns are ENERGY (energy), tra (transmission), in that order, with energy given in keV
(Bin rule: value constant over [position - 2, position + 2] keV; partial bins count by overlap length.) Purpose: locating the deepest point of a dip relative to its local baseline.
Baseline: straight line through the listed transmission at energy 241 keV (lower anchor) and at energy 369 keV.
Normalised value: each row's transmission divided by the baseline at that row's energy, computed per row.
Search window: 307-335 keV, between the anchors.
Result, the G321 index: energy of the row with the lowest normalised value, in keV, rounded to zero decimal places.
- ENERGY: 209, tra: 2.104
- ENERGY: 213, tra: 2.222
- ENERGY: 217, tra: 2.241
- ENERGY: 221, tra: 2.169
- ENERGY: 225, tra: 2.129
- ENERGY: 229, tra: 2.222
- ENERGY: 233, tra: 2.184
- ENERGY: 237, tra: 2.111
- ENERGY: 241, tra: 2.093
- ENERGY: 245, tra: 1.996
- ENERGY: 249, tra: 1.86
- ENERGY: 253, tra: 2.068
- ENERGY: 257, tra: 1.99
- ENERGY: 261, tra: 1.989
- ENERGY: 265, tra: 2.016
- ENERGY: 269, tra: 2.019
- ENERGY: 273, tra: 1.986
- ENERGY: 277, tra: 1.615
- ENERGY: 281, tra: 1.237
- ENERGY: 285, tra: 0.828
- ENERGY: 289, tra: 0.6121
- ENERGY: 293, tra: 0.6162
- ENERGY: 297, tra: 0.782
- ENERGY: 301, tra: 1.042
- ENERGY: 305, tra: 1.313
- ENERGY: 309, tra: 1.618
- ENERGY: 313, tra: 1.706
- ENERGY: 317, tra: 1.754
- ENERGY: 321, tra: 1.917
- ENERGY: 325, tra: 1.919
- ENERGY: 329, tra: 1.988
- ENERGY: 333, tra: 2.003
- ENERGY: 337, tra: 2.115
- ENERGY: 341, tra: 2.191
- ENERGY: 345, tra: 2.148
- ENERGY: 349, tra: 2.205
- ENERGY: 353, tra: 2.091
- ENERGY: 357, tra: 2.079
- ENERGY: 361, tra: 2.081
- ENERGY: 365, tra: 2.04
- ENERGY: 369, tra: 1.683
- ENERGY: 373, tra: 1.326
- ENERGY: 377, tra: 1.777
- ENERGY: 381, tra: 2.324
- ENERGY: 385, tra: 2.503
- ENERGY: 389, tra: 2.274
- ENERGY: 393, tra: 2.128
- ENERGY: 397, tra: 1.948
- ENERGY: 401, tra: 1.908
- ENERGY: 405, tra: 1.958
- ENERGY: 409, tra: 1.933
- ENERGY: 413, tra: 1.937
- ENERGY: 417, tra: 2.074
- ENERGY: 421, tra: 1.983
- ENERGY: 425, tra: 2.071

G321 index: 309 keV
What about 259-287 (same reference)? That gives 285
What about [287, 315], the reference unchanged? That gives 289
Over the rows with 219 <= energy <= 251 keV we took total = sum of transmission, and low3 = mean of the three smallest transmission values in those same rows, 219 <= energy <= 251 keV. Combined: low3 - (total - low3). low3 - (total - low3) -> -13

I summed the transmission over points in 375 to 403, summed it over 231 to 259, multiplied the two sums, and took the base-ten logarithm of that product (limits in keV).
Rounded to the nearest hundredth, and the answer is 2.33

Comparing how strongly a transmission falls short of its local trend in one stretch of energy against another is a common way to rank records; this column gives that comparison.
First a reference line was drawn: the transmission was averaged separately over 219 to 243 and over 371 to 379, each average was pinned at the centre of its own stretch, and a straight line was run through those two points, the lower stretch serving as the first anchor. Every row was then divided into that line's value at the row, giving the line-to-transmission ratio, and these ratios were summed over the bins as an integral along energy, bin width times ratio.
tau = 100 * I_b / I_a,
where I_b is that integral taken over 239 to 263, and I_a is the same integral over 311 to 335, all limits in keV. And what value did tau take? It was 110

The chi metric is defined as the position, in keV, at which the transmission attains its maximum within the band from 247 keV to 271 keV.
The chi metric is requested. 253 keV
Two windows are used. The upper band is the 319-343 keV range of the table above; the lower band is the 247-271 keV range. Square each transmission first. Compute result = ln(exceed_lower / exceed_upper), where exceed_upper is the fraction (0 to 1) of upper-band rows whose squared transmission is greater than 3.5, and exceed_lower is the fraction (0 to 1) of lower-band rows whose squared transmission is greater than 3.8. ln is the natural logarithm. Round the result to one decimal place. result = -0.2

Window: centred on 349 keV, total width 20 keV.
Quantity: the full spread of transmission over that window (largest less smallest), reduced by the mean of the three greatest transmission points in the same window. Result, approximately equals -2.06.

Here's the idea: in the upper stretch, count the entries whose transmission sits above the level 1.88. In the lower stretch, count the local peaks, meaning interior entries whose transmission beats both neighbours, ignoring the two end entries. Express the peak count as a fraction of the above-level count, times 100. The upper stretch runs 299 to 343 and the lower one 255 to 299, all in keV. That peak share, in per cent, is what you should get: 17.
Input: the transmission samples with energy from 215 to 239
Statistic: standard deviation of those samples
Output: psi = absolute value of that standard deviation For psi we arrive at 0.05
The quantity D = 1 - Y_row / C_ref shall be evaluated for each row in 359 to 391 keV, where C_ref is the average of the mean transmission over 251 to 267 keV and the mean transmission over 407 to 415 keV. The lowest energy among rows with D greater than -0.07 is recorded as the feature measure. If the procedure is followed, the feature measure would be 361 keV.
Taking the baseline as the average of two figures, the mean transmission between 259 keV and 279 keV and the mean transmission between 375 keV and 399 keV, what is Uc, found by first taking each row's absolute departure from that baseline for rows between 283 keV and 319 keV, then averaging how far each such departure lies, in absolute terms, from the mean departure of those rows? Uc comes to 0.41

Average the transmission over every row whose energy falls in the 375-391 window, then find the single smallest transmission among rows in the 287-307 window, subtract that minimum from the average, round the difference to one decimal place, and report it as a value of 1.6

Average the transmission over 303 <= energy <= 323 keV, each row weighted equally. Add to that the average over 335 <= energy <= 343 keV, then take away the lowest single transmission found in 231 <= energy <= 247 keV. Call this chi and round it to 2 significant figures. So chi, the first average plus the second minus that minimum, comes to 1.8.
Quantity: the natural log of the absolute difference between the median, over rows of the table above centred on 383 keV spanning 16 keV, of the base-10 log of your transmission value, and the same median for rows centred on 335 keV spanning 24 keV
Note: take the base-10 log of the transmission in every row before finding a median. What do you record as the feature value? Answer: -3.0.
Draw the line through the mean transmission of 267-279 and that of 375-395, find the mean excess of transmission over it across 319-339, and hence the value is -0.05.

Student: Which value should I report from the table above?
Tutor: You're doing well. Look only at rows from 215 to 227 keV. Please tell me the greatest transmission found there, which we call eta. 2.241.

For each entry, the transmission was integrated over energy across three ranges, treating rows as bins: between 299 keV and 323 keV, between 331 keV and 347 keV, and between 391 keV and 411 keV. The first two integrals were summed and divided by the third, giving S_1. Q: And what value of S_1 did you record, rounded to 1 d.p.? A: 1.8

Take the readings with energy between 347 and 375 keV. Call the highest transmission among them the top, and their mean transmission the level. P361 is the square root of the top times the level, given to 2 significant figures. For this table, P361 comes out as 2.1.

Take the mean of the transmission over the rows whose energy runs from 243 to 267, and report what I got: 1.99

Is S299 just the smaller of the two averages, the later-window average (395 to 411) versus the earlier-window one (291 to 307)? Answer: 0.94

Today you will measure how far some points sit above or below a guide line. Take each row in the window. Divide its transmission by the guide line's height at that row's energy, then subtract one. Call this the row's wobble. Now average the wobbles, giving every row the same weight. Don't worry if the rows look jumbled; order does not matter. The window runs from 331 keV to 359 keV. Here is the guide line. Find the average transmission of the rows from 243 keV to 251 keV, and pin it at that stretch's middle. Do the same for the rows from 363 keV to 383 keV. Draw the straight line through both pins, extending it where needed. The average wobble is 0.14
